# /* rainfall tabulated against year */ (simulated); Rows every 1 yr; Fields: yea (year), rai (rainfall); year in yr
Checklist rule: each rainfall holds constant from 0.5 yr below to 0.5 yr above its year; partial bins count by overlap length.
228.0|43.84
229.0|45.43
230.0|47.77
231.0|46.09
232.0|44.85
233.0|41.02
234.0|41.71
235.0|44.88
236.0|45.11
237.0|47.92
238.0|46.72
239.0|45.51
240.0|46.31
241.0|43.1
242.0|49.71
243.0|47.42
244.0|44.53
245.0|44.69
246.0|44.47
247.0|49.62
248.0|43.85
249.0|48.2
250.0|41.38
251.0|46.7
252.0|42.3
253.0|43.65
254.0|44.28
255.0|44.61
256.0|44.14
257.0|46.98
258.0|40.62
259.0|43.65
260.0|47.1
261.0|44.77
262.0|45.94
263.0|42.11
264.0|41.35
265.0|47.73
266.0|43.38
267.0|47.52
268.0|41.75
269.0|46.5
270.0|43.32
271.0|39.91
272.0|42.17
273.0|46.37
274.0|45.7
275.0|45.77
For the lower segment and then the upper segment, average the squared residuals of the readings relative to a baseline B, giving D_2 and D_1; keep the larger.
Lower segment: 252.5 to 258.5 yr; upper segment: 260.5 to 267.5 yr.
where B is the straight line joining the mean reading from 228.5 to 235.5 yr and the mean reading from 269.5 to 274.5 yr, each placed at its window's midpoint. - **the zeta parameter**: 6.5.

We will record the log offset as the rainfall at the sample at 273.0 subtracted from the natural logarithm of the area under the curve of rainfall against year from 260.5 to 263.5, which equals -41.5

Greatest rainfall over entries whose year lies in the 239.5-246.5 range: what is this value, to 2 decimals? 49.71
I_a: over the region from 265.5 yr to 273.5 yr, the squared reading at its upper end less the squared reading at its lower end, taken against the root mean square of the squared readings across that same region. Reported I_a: 0.14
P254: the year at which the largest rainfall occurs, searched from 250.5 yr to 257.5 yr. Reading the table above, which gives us 257.0 yr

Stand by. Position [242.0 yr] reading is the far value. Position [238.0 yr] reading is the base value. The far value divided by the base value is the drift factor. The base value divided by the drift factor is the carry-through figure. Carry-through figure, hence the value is 44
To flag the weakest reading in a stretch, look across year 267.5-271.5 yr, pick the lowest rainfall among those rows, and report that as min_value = 39.91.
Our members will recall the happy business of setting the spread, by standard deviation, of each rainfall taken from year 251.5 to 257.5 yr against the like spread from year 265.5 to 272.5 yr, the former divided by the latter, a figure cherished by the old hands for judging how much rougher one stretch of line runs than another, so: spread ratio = 0.6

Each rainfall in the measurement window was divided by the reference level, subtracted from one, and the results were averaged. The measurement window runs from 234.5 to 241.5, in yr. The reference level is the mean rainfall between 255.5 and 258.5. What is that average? -0.040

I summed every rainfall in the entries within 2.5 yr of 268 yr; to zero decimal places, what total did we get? 222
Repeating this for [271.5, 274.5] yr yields 134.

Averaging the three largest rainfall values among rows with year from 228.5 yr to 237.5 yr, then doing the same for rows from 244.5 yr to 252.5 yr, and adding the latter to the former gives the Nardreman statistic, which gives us 95.4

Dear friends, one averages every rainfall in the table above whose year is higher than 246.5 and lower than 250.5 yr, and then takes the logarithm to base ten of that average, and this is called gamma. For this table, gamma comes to 1.66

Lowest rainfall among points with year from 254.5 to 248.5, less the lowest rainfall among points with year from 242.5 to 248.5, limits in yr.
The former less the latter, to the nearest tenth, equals -2.5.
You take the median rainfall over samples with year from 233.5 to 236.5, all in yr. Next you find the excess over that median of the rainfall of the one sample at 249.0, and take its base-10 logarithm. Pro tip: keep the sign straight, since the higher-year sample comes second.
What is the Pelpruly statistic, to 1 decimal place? 0.5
